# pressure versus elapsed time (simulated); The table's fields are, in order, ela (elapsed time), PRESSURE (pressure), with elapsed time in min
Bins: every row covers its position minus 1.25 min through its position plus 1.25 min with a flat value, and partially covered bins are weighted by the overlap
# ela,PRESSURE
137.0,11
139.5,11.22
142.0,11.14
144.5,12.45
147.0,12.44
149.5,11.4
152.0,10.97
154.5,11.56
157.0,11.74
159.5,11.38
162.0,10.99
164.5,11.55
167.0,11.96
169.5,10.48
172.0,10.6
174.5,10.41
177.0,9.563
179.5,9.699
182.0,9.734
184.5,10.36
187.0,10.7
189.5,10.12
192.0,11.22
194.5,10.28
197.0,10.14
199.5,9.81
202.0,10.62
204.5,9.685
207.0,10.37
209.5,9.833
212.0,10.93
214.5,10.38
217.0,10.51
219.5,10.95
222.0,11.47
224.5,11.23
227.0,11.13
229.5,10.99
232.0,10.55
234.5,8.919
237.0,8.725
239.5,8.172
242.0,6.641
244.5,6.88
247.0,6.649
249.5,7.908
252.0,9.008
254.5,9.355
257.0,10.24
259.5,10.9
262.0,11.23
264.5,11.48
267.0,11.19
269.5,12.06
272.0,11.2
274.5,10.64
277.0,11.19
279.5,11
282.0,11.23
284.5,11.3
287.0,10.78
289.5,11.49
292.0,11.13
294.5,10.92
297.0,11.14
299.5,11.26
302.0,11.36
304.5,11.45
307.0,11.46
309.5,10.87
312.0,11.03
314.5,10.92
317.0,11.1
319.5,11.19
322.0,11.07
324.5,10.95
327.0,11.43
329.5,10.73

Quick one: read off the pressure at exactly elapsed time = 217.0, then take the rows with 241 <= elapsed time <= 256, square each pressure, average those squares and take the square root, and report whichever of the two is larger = 10.5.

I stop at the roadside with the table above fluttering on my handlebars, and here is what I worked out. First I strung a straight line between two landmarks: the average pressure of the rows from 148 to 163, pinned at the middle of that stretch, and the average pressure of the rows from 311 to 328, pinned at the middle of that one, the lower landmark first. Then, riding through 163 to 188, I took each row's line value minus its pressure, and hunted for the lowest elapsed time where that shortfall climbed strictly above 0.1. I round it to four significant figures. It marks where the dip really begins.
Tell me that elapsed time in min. 169.5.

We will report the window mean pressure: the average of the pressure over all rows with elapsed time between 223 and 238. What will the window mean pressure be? 10.3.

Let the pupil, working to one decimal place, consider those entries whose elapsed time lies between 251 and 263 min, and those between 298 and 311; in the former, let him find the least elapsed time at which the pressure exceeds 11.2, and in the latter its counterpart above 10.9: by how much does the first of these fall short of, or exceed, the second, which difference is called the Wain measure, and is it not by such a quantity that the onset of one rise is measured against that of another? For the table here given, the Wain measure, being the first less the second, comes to -37.5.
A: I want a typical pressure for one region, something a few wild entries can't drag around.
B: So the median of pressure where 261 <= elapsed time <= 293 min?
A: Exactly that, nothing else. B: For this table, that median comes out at 11.2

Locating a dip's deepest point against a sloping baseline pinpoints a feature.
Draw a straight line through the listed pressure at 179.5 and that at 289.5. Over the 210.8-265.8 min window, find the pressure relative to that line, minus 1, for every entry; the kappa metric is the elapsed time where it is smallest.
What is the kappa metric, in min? 247.0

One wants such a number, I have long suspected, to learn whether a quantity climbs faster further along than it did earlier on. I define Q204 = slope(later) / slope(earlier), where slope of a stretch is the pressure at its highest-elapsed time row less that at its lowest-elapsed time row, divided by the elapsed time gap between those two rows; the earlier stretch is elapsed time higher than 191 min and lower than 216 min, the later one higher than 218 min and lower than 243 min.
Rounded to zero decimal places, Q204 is 5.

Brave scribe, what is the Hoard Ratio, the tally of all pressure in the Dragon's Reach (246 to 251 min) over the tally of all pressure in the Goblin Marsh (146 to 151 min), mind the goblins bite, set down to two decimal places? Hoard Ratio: 0.61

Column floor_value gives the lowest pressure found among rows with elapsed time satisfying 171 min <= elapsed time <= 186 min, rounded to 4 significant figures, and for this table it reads 9.563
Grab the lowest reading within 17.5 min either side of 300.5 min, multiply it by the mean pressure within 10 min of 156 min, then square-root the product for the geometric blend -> 11.1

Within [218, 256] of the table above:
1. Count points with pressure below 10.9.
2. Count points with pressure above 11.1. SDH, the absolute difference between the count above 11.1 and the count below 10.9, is 7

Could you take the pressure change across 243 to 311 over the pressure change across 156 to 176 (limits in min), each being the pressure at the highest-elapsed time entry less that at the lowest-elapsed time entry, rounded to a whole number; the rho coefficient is -3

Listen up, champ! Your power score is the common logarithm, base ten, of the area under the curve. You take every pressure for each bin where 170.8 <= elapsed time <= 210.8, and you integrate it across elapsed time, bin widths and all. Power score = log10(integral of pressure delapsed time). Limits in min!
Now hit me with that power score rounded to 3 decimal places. 2.611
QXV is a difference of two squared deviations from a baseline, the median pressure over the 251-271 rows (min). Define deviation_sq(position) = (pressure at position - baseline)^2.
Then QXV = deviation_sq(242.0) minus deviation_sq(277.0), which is 19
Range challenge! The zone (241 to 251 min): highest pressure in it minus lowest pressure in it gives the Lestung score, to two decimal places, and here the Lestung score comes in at 1.27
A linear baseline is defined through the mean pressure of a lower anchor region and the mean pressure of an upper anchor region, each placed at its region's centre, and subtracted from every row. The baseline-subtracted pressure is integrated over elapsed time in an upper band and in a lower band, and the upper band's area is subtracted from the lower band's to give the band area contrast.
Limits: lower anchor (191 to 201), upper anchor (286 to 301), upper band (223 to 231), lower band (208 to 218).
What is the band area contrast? -5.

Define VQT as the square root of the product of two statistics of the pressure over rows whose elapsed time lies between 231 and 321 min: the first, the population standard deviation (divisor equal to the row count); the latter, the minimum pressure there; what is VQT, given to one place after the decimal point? 3.1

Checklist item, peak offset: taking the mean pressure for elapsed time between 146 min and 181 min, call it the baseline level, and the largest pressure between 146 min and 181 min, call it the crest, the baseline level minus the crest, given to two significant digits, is -1.4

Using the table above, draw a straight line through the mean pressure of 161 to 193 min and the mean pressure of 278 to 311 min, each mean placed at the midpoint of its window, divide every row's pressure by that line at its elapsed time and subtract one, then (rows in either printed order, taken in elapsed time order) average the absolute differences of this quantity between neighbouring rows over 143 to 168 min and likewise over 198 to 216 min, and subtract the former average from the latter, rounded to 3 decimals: 0.029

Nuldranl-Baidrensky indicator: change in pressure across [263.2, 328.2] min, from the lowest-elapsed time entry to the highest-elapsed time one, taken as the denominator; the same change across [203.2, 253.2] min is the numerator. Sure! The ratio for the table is 13.5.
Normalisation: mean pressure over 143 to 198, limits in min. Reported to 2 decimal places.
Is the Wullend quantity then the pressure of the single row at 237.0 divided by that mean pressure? 0.80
